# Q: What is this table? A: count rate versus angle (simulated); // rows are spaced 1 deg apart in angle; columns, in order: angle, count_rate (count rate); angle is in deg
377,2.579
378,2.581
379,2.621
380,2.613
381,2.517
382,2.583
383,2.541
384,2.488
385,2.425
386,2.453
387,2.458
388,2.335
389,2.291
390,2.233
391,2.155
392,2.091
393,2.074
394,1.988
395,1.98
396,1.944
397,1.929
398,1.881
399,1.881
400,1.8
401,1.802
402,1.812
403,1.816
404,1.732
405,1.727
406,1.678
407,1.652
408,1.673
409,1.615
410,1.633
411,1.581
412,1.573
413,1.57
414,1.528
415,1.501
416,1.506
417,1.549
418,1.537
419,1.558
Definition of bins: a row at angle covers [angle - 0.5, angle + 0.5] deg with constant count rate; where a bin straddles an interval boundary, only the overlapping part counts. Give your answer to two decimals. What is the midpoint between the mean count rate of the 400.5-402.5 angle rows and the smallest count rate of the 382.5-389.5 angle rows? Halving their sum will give 2.05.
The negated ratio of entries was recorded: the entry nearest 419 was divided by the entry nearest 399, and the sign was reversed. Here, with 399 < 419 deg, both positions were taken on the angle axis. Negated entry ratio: -0.83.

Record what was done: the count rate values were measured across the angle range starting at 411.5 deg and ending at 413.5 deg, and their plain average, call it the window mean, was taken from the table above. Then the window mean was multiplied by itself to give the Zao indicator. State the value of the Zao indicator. 2.5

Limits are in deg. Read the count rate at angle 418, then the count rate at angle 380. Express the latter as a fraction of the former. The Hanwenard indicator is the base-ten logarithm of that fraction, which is 0.23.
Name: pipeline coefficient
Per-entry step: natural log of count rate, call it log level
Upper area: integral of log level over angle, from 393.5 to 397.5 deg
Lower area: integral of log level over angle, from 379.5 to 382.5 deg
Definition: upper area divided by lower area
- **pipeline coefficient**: 1.0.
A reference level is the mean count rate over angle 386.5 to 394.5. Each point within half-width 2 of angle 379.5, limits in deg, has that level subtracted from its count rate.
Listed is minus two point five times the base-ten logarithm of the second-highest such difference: 1.0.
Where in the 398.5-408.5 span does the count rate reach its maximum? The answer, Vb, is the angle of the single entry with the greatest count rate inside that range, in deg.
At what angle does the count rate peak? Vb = 399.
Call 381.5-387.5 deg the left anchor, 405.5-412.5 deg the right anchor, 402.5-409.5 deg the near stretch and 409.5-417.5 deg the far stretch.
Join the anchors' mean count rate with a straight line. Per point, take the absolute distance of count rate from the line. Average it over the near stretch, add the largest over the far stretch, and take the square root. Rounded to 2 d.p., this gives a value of 0.49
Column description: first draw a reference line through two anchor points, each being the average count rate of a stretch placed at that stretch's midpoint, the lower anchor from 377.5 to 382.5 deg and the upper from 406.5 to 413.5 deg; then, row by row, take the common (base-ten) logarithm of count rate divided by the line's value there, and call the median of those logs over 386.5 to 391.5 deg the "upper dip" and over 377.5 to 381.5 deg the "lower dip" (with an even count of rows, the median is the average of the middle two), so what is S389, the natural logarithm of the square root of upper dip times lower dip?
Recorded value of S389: -7.2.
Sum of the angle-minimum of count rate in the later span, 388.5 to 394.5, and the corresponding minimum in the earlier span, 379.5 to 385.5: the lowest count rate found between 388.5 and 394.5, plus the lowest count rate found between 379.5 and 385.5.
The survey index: 4.4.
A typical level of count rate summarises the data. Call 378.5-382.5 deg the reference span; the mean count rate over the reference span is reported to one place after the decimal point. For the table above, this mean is 2.6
